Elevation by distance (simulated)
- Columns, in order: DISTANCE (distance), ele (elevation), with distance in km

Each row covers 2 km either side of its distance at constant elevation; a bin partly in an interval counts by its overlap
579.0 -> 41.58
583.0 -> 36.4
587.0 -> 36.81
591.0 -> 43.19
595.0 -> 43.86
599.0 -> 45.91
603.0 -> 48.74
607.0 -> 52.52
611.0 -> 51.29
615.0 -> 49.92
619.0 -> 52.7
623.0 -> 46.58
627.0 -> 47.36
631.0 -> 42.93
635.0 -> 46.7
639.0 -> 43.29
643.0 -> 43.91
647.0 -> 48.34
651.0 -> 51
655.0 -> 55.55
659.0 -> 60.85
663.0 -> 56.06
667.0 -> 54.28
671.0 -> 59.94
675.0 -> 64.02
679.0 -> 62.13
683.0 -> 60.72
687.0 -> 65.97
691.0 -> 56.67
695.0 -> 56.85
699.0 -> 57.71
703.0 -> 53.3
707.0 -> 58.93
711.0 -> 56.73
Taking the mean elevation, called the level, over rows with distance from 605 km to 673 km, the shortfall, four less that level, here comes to -46.8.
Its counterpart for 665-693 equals -56.5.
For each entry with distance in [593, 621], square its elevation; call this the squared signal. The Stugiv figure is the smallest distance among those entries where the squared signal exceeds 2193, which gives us 603.0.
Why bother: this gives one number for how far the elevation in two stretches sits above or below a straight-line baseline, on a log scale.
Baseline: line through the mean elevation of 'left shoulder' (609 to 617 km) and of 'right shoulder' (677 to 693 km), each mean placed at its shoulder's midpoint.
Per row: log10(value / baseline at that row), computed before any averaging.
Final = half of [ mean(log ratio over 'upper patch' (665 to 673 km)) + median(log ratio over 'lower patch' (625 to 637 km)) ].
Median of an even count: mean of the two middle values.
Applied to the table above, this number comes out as -0.0384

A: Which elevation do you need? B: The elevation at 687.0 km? 65.97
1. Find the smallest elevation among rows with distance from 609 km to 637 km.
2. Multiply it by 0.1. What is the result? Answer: 4.3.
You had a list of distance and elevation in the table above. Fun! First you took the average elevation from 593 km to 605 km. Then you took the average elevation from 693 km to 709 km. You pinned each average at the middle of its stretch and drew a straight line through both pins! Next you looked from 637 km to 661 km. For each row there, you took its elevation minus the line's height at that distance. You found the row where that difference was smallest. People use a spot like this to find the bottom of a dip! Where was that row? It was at 639.0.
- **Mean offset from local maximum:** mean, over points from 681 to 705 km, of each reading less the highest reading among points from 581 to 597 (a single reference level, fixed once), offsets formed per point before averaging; 15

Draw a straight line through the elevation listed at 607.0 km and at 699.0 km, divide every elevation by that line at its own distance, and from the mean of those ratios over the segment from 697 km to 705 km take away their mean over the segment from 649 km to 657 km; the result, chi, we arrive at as -0.01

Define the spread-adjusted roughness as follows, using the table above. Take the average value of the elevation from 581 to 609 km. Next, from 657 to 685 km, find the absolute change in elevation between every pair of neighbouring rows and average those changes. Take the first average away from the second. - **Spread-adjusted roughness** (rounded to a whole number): -41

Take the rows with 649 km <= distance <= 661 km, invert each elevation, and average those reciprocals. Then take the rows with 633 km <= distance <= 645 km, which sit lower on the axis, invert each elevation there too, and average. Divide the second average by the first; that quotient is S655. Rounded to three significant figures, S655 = 1.25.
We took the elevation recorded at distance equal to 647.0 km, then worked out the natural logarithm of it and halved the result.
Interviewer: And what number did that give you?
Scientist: 1.94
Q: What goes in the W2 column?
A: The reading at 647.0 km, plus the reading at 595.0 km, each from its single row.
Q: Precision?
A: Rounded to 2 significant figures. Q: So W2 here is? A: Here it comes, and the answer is 92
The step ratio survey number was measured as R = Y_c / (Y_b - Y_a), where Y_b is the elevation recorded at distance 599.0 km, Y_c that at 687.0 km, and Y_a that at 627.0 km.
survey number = -45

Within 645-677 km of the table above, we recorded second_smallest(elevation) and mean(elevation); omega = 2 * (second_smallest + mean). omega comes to 215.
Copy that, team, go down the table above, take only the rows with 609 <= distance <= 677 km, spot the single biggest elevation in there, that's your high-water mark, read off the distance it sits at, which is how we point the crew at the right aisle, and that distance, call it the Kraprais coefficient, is 675.0 km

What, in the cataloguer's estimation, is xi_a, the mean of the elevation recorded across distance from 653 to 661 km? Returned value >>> 58.2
